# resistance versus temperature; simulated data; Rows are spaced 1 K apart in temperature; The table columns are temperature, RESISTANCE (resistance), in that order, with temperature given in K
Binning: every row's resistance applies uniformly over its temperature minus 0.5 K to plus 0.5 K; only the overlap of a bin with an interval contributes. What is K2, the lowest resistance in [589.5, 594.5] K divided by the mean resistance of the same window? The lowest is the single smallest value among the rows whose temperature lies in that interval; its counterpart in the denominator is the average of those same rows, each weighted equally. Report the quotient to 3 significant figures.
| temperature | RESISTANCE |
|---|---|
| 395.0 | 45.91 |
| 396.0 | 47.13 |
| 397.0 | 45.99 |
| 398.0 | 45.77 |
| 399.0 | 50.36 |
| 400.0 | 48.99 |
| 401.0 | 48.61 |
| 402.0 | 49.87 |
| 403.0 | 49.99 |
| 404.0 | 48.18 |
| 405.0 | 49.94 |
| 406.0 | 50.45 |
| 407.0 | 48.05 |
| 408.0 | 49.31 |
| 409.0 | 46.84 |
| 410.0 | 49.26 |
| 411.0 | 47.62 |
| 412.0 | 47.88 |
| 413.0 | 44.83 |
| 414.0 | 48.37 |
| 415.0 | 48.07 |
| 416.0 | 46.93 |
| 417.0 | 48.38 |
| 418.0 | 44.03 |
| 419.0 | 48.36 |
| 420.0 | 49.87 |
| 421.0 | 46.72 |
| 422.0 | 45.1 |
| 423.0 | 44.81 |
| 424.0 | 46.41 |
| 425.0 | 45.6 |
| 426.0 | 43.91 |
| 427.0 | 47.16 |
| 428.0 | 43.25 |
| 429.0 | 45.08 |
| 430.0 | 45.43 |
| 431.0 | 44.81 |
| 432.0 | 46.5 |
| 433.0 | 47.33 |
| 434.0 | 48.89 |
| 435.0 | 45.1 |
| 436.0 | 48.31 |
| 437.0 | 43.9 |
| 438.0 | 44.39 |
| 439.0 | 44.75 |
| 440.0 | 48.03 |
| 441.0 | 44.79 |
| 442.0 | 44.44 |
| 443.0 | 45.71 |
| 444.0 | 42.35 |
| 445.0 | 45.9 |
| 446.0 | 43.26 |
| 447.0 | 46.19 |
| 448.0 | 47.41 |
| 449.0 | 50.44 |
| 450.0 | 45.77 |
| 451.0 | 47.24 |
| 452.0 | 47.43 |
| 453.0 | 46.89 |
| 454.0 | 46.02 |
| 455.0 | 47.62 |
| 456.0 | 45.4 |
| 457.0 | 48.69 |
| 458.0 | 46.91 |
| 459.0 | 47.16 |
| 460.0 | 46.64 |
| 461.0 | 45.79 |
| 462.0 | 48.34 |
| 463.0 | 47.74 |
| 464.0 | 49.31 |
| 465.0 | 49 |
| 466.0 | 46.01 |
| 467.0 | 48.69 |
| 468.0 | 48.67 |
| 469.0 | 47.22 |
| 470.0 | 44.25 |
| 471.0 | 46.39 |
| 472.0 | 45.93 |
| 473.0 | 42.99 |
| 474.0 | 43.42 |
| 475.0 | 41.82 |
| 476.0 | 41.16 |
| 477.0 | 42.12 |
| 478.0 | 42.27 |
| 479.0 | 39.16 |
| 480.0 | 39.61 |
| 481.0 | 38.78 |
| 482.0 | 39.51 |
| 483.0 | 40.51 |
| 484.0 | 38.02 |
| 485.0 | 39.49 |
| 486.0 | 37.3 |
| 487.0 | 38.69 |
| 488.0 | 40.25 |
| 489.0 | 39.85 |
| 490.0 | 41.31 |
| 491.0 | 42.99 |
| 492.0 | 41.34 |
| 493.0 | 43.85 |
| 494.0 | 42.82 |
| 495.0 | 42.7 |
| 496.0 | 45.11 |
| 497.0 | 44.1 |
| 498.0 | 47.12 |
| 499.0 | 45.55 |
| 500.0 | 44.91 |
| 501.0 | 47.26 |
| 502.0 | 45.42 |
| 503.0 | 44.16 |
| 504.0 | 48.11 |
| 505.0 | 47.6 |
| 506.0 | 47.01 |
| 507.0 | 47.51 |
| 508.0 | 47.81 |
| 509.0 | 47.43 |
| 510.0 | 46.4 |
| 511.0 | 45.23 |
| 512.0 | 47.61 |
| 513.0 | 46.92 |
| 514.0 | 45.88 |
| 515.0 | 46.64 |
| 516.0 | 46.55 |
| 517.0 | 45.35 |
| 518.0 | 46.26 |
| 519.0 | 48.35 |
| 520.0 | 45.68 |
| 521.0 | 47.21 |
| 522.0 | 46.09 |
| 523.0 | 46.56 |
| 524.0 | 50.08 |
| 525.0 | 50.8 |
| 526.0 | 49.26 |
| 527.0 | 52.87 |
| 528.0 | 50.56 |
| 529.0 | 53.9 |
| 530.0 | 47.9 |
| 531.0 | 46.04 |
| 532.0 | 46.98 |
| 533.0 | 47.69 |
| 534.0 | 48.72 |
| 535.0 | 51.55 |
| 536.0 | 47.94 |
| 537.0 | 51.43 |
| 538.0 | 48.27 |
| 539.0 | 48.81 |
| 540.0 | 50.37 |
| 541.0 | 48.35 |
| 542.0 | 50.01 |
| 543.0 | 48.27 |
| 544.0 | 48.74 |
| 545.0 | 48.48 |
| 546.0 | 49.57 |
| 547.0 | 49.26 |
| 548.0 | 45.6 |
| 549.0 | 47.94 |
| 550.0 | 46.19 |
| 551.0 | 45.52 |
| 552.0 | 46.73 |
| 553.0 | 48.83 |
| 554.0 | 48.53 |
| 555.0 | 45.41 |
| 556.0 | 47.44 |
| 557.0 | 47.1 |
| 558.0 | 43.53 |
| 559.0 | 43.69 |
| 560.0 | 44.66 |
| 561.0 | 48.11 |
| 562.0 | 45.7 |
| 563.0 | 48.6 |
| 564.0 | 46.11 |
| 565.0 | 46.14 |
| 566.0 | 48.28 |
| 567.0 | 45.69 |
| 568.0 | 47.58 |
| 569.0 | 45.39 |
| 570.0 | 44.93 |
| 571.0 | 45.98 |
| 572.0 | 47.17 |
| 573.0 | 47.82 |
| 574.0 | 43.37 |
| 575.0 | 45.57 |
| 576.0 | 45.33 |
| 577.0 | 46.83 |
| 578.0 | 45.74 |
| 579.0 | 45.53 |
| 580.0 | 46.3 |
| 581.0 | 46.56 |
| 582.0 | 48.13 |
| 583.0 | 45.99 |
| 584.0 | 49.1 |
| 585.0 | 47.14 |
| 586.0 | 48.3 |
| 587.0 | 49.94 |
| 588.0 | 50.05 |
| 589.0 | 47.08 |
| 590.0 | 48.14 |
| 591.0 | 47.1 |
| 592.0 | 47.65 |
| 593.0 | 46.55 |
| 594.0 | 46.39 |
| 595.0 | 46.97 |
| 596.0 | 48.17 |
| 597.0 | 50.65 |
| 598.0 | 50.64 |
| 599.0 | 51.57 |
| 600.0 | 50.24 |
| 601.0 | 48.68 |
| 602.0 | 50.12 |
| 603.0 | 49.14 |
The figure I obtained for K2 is 0.984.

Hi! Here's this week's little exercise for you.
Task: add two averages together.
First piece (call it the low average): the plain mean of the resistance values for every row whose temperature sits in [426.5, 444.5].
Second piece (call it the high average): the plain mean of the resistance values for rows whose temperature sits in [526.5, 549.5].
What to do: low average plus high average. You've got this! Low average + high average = 95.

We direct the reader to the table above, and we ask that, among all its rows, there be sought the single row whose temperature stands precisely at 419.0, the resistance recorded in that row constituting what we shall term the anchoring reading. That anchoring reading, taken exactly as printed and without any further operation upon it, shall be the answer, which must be 48.36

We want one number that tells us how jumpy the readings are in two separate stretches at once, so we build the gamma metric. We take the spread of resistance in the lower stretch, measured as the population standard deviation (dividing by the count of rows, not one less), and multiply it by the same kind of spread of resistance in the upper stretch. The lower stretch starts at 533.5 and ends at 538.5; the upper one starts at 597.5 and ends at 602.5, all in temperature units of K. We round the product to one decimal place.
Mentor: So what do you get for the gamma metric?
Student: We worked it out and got 1.5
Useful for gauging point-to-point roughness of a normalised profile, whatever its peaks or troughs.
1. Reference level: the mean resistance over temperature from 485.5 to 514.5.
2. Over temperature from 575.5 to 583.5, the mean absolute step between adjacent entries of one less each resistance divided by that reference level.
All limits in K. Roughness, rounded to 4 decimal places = 0.0242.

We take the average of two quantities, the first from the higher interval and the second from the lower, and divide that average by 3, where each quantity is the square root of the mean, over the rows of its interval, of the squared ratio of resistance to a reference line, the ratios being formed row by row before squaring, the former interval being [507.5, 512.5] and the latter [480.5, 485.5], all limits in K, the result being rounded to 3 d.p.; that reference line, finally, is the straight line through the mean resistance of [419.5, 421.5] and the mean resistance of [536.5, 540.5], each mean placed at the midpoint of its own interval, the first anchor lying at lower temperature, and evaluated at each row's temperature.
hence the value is 0.292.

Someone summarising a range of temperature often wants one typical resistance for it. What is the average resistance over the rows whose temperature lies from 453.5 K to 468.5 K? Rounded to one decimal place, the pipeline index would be 47.5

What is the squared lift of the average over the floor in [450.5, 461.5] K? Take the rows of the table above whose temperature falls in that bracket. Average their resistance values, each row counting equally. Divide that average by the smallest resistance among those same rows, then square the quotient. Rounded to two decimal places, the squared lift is 1.07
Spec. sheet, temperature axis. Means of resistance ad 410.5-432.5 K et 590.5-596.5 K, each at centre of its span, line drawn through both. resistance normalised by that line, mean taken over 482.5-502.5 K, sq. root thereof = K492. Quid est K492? 0.95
